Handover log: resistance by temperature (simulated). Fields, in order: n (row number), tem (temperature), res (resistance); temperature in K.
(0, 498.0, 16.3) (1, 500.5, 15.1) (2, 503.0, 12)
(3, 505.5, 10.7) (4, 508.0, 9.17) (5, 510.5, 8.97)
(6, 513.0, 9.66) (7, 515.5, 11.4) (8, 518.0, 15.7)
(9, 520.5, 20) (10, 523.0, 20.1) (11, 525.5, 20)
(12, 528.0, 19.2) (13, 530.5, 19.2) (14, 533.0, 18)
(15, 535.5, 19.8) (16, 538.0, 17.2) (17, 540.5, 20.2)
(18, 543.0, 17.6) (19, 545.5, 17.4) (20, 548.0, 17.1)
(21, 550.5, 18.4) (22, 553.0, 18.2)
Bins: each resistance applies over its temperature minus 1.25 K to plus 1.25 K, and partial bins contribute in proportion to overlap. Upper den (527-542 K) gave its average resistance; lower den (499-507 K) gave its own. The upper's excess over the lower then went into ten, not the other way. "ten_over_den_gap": 1.6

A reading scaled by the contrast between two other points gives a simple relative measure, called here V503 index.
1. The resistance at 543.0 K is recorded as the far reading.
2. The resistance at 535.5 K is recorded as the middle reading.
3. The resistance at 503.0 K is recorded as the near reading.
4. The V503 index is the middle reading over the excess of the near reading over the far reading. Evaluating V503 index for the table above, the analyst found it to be -3.5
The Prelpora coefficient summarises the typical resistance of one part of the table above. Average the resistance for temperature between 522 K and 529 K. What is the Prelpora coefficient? 19.8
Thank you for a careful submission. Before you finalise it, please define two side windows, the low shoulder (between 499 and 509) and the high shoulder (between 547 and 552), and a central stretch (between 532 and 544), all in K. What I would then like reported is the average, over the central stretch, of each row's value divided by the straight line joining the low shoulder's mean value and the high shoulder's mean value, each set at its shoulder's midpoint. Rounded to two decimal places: 1.14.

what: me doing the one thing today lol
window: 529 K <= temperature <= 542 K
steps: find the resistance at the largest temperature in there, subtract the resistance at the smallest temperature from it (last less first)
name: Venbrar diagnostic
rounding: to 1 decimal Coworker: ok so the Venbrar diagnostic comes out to 1.0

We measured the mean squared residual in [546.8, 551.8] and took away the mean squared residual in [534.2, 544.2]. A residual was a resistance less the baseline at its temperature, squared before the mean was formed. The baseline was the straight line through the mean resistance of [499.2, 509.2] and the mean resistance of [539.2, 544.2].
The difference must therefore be 4.3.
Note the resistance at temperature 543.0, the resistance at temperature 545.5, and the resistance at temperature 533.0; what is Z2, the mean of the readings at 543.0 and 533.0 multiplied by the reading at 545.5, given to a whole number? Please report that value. 310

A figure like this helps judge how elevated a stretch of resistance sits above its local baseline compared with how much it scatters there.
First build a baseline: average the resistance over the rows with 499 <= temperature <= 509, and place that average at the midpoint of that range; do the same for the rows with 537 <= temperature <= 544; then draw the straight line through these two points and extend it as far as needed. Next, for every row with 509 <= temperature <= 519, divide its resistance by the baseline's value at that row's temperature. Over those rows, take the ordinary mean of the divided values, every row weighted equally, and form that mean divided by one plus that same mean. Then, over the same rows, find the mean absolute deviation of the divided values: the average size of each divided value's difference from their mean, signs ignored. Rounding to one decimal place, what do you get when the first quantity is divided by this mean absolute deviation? 3.4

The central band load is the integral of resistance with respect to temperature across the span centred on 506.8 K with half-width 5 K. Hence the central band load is 102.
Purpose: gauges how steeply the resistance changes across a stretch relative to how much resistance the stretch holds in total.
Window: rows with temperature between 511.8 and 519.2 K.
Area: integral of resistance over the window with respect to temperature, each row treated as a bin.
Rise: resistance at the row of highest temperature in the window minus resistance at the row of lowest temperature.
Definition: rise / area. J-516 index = 0.07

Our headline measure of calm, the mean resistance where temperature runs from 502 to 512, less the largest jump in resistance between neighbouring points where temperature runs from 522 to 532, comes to 9.4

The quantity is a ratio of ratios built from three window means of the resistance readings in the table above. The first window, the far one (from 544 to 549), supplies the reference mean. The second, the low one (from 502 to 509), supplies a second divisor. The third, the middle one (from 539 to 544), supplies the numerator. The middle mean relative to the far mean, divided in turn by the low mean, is 0.103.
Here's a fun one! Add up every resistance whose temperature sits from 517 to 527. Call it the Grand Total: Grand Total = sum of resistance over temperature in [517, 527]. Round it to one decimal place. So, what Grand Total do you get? 75.8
